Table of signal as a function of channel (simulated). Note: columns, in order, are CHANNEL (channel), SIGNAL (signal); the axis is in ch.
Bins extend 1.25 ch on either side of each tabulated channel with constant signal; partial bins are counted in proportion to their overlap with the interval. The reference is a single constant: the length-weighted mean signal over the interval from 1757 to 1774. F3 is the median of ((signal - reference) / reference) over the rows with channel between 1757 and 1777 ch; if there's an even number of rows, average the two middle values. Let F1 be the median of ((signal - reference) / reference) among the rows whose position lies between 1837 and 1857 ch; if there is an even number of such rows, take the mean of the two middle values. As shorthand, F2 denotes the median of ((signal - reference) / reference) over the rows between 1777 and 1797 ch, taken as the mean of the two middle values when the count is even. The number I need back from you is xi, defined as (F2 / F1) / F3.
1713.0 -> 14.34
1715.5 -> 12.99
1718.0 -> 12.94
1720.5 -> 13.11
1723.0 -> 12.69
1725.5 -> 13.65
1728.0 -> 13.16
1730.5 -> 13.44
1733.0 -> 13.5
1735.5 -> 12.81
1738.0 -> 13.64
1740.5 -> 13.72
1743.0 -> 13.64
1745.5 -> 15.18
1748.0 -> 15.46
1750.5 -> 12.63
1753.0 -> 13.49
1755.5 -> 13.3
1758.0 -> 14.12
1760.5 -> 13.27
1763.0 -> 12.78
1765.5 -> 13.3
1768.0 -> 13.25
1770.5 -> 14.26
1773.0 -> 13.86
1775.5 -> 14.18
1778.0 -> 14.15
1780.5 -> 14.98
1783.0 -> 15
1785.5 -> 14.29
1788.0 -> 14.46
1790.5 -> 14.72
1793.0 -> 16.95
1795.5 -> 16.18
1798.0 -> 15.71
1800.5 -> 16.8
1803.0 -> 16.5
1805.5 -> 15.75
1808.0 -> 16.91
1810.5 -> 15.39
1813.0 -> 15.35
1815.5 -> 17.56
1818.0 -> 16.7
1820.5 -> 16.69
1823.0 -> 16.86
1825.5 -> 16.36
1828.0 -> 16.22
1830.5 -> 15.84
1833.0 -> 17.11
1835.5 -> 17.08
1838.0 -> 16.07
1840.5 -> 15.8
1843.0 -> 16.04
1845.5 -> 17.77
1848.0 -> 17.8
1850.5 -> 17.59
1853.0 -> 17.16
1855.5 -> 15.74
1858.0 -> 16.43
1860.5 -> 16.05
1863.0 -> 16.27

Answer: 130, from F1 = 0.23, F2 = 0.10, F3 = 0.00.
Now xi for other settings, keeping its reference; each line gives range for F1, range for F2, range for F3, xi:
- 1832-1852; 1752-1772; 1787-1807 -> 0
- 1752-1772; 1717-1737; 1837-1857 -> 7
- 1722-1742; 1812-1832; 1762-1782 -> -1314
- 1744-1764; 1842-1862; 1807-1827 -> -99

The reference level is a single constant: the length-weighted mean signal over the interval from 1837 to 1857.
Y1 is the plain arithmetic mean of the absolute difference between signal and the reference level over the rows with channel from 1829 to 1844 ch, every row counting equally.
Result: 0.66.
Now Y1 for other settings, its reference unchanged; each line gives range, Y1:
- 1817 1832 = 0.34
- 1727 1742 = 3.37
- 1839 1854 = 0.83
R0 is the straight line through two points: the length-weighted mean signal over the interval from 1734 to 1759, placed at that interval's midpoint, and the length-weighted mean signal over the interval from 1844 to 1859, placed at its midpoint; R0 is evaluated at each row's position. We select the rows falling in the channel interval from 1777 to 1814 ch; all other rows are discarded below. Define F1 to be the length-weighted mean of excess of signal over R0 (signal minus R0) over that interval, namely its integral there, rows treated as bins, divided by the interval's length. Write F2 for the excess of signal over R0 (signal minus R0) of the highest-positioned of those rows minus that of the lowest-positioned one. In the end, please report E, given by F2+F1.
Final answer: 0.3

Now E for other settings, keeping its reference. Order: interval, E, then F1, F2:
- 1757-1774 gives -1.6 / -0.85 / -0.73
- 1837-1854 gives 0.6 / 0.01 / 0.62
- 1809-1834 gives 1.3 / 0.27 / 1.02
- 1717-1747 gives 1.5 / 0.14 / 1.38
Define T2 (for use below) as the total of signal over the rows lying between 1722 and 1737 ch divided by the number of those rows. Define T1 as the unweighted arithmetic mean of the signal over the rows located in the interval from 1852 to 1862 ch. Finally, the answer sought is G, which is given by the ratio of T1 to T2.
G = 1.24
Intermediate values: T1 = 16.3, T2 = 13.2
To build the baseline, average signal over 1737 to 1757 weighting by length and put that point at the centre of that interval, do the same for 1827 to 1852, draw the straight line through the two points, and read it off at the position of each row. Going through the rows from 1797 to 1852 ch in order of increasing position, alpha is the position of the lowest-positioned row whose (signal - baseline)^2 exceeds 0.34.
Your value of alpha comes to 1800.5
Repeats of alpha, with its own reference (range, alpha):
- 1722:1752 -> 1735.5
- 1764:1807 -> 1765.5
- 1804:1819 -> 1808.0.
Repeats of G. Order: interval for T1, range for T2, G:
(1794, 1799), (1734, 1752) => 1.15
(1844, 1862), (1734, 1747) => 1.23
